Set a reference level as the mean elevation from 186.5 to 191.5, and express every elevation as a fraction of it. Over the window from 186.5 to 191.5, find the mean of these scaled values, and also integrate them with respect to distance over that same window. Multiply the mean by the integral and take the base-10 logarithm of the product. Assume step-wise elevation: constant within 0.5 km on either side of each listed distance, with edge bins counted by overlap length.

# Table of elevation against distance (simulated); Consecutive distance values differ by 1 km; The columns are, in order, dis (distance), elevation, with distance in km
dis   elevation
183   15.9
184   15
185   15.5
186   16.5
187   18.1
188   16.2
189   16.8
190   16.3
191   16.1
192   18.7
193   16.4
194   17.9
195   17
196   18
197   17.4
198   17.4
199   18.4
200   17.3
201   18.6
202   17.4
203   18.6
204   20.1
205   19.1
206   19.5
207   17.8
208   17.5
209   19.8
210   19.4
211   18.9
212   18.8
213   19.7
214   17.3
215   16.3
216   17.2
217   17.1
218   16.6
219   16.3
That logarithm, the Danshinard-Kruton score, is 0.70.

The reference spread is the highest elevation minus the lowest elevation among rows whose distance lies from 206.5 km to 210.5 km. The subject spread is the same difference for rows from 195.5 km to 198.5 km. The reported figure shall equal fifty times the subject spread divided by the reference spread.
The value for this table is 13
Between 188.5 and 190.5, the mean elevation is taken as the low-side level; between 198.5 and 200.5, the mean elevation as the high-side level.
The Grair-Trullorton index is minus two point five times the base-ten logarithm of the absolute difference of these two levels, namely -0.3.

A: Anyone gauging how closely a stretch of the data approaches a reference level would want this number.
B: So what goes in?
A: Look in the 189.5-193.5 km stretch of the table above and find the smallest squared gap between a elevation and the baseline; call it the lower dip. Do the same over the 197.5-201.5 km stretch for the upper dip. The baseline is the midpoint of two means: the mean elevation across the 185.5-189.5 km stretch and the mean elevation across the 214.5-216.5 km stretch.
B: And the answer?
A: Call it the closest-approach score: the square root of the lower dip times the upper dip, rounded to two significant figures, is 0.20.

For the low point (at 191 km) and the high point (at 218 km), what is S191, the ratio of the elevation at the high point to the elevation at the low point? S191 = 1.03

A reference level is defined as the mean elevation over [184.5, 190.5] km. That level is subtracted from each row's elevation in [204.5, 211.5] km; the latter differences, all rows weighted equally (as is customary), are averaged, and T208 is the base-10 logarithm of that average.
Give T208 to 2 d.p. 0.36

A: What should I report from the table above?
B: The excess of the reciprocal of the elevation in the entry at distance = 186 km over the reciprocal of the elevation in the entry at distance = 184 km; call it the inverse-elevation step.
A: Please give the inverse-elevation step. -0.0061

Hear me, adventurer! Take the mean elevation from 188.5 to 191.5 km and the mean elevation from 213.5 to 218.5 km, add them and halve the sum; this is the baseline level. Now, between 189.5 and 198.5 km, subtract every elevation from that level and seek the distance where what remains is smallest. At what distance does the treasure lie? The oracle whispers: 192 km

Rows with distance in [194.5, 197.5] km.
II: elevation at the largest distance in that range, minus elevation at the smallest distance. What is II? 0.4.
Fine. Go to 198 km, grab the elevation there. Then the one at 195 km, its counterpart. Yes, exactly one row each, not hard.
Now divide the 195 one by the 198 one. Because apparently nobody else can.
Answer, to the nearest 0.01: 0.98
